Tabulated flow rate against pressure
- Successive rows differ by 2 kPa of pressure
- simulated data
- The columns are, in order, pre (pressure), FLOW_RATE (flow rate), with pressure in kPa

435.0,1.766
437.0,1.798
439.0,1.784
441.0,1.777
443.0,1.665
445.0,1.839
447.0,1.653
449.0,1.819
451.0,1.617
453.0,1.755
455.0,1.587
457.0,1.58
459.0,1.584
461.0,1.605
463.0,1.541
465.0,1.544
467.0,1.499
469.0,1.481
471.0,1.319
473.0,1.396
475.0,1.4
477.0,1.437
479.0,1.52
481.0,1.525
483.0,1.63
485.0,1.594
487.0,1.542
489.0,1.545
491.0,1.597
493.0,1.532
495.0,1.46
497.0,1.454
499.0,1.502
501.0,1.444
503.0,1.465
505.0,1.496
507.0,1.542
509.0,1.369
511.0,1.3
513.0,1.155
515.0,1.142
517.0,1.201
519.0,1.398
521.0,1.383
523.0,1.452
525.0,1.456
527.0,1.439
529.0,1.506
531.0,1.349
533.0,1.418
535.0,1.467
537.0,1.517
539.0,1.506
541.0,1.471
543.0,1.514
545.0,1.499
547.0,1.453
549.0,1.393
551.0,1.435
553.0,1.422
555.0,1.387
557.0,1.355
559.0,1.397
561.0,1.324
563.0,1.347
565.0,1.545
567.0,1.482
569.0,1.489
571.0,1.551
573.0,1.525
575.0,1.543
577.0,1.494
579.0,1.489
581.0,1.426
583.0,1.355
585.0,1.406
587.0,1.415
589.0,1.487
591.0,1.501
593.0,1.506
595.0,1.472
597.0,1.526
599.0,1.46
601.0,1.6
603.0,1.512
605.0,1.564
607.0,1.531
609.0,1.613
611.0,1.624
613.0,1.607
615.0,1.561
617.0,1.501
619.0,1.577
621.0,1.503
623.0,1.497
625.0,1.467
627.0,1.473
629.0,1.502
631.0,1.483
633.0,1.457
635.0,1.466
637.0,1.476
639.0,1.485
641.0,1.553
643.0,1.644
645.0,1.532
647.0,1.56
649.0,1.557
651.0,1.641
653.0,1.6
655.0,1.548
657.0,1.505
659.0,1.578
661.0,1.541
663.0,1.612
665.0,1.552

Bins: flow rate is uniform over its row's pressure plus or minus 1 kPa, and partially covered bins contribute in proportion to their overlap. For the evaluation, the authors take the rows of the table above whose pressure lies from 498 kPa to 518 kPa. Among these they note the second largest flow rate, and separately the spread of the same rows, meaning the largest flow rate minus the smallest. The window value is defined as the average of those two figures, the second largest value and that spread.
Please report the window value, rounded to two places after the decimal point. 0.95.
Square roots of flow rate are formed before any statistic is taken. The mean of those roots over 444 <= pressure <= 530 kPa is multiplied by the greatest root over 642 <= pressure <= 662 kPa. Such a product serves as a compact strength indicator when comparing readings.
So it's 1.566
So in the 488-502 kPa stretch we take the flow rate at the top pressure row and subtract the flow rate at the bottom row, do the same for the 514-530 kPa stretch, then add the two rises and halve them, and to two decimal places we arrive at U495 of 0.13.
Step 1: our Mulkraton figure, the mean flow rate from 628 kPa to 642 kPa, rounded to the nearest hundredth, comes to 1.49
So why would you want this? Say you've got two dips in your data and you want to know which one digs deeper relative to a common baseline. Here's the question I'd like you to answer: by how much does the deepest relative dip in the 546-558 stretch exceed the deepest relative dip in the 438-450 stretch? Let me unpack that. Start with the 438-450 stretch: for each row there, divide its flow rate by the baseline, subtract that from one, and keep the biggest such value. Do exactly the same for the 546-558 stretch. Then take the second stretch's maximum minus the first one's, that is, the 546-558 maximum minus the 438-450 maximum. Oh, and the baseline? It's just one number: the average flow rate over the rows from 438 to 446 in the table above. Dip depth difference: 0.17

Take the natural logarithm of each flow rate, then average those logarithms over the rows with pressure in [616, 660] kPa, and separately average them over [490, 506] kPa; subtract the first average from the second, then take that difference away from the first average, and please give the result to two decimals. 0.45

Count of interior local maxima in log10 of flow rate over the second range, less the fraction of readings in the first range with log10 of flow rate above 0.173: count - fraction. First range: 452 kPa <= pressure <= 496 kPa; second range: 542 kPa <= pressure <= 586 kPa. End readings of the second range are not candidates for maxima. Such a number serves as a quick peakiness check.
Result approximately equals 4.3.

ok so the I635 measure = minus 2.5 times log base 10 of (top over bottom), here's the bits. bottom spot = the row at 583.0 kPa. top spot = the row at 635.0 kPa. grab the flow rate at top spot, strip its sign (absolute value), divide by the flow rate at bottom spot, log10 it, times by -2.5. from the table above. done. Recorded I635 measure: -0.09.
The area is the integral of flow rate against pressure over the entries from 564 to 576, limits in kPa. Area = 18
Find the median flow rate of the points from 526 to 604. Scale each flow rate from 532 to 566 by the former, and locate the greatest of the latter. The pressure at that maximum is 565.0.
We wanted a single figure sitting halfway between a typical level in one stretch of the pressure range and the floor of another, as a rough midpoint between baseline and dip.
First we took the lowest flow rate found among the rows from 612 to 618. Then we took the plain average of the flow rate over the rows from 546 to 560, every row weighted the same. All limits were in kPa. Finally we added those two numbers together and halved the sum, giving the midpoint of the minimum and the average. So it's 1.45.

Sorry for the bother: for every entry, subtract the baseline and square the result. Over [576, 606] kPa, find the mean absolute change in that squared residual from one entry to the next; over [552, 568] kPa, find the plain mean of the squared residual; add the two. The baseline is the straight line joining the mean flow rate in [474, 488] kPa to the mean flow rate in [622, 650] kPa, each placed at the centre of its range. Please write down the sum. 0.022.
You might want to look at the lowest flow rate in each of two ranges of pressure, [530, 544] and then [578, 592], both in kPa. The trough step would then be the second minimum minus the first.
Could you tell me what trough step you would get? 0.0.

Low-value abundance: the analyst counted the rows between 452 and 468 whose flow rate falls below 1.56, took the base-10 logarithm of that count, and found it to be 0.48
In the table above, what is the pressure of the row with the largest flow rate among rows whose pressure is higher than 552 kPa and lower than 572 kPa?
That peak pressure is 571.0 kPa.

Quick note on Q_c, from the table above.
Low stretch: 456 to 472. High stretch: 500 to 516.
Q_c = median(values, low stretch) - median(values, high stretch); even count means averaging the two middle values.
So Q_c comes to 0.14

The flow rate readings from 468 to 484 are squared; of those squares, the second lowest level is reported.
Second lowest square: 1.95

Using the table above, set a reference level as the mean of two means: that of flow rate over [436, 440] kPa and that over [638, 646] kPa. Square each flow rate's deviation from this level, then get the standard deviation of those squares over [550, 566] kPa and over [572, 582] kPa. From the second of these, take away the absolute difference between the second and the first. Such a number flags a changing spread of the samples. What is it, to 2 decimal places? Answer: 0.00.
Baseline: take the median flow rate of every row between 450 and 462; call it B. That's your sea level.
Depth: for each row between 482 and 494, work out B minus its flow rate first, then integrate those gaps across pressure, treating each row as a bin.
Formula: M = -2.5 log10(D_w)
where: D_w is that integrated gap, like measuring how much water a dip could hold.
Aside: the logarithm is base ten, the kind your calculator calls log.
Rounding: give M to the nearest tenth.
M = 1.4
